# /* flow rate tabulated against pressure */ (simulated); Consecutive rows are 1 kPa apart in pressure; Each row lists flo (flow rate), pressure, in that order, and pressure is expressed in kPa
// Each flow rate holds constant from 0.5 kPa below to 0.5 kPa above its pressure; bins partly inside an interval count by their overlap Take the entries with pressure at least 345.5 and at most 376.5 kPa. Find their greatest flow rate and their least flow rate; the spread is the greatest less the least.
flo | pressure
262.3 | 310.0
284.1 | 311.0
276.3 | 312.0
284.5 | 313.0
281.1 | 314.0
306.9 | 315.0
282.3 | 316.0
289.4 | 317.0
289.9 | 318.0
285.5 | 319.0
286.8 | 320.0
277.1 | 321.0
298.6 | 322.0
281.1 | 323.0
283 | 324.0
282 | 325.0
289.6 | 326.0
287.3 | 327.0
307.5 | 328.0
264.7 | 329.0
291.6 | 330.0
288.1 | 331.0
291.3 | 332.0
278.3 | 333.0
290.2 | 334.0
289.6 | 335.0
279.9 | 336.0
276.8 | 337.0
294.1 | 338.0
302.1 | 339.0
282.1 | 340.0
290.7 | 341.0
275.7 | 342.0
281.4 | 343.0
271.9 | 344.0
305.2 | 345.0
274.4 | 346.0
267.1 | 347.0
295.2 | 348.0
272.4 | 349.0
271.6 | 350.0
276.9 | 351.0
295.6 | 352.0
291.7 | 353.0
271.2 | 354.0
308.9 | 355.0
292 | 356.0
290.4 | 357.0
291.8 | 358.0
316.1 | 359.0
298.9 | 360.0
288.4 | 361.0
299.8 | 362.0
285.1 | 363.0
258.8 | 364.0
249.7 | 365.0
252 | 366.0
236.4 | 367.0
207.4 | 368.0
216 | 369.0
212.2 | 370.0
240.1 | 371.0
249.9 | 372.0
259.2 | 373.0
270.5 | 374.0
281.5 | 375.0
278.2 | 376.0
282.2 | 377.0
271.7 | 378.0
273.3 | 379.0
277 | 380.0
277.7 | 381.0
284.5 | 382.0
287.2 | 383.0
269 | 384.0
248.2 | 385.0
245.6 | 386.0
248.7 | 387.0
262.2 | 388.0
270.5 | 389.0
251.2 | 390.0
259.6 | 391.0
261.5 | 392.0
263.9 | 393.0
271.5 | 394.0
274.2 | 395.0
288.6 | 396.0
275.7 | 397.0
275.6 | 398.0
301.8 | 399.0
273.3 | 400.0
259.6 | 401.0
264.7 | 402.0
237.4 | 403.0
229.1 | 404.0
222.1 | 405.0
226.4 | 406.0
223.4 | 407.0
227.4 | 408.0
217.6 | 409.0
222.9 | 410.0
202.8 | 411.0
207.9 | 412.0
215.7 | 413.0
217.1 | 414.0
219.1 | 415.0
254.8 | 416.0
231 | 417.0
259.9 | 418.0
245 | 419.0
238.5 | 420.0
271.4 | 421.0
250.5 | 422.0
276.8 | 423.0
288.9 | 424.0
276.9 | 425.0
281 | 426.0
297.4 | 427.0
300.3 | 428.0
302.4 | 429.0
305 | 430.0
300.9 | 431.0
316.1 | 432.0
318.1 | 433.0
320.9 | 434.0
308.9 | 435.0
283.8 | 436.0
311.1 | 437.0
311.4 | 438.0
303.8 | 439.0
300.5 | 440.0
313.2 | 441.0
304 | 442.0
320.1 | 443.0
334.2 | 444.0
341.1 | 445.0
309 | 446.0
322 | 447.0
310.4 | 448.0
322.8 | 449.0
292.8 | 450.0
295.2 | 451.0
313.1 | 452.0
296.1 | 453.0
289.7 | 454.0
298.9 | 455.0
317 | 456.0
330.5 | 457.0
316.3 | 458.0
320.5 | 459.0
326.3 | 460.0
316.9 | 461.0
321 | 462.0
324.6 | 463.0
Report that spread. 109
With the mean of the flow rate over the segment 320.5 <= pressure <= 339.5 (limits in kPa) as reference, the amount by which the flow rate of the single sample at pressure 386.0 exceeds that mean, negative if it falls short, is -41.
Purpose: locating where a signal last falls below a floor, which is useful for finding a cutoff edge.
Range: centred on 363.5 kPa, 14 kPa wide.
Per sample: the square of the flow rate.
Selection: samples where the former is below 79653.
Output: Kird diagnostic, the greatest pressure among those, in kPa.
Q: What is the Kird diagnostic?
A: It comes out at 370.0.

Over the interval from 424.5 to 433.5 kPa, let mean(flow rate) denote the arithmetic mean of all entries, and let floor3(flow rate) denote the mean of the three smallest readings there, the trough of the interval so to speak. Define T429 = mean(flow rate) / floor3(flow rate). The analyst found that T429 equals 1.05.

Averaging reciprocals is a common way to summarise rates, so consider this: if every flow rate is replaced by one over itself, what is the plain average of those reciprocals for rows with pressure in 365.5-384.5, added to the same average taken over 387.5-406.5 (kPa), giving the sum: 0.0077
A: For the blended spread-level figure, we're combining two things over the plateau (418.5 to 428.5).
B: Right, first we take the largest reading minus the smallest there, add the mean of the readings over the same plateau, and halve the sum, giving 167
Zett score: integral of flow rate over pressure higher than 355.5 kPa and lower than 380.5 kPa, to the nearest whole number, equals 6679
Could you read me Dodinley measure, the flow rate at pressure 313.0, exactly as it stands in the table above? 284.5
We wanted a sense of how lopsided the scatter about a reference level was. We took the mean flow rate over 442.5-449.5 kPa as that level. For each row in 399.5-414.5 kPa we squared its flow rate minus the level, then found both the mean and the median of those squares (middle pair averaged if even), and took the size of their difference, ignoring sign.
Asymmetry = 840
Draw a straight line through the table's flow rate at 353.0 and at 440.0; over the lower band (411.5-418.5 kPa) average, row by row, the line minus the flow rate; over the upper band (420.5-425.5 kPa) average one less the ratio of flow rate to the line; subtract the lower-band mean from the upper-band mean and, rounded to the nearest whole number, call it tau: -69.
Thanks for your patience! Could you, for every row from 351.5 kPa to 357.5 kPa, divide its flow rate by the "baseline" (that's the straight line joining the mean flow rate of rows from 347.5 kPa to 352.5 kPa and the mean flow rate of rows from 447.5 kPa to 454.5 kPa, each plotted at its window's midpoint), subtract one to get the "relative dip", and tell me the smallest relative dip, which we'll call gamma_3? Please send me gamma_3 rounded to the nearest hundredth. -0.04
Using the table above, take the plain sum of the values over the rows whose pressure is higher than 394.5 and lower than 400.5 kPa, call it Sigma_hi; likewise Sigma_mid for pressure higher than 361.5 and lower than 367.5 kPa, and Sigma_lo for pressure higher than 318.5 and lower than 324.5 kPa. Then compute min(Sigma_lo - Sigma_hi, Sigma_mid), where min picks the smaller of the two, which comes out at 23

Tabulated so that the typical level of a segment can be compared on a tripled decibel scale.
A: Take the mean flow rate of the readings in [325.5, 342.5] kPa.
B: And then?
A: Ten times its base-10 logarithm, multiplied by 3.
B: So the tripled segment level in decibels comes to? 73.7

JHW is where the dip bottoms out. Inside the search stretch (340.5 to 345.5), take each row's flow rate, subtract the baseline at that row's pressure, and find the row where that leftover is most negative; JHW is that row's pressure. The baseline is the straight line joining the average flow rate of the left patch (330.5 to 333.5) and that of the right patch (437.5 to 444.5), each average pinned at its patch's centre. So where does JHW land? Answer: 344.0 kPa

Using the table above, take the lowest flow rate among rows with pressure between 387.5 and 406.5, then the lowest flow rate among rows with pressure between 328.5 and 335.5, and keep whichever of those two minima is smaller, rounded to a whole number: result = 222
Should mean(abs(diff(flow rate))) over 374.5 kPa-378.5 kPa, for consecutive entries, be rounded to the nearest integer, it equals 6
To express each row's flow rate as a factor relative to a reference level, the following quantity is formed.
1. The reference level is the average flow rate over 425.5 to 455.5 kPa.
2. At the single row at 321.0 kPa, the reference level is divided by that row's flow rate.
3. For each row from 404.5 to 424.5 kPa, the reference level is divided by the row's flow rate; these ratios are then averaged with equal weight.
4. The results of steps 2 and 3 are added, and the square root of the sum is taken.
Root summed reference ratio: 1.557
